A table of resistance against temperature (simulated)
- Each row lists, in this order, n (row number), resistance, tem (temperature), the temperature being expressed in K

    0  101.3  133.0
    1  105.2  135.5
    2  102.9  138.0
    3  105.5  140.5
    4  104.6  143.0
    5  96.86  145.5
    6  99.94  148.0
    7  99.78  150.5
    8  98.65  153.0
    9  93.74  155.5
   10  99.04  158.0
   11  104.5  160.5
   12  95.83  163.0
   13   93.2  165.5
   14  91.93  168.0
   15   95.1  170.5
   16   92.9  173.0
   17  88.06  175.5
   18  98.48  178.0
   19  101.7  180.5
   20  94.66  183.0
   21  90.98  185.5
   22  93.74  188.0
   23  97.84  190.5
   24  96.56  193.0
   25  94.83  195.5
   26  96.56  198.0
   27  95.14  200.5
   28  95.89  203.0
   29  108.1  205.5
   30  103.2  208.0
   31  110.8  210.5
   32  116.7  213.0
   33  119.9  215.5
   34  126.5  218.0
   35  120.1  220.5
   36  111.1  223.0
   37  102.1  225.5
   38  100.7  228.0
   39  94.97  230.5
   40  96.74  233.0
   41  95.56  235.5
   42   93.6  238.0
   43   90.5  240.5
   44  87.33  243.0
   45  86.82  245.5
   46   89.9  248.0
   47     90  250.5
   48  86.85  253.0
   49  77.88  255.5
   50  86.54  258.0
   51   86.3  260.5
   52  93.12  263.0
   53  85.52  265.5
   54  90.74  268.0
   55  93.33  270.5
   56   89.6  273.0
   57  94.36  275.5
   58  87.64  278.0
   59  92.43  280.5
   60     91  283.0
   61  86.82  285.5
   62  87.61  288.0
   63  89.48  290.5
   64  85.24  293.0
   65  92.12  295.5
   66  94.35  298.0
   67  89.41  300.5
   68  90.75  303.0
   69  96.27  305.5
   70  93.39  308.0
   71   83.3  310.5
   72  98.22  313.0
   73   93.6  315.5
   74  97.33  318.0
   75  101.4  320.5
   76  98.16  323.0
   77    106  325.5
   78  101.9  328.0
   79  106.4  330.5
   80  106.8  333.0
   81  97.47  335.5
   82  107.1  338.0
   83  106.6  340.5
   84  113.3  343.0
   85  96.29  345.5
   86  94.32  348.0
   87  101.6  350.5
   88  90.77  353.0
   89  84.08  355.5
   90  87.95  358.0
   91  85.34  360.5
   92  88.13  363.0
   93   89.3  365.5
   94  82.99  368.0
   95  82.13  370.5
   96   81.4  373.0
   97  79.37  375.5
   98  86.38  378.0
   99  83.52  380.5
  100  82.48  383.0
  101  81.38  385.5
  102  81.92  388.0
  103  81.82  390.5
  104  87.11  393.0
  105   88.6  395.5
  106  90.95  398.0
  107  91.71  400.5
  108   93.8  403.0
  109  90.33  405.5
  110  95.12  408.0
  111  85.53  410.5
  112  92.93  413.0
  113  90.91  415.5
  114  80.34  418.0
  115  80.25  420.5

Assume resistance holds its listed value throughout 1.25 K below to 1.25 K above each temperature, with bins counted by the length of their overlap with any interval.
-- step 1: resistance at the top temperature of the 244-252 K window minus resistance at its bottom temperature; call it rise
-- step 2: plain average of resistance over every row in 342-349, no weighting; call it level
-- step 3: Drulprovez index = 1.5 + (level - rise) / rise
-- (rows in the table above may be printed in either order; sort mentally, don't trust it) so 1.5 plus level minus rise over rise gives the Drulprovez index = 32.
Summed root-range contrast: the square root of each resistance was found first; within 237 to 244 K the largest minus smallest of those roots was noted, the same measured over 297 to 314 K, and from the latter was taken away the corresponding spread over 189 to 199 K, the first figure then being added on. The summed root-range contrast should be 1.0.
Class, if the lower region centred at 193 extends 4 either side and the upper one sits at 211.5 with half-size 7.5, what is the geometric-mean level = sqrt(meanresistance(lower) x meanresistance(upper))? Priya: 105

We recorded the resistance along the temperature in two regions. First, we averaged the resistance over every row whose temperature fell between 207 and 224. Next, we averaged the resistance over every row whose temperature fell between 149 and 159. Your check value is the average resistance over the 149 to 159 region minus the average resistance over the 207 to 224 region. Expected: -18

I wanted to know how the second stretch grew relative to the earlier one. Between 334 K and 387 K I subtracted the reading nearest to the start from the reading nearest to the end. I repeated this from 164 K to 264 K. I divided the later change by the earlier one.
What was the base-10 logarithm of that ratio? 2.3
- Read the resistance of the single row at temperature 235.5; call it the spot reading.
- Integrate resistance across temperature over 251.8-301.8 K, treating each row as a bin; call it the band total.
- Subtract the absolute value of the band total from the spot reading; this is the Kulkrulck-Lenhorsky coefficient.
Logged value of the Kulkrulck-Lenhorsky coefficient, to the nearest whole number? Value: -4355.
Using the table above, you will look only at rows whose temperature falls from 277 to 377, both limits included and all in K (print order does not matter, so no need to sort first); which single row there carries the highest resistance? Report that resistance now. 113.3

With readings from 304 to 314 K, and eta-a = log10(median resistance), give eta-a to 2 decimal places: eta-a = 1.98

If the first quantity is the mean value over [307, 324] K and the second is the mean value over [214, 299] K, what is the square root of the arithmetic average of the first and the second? 9.72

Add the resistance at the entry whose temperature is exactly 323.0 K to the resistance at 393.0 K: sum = 185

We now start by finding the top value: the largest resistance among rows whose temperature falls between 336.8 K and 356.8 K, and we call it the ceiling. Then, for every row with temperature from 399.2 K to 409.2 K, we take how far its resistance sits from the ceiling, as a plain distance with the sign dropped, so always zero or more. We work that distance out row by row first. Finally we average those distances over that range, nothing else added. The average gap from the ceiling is 21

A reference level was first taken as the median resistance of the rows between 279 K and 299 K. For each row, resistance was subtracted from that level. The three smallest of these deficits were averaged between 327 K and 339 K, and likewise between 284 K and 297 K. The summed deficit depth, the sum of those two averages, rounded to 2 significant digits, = -16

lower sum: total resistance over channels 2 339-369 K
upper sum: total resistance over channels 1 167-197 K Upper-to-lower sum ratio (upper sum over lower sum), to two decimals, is 1.01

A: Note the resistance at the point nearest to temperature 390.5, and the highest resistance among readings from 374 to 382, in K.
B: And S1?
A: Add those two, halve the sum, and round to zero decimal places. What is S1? 84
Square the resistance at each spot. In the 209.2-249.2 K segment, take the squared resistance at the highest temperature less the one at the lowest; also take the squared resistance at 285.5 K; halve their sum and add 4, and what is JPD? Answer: 1676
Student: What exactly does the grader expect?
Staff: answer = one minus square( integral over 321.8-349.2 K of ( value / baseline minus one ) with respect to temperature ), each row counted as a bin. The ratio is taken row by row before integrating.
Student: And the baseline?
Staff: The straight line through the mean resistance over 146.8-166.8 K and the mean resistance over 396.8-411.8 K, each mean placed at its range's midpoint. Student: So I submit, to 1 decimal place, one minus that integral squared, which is -7.7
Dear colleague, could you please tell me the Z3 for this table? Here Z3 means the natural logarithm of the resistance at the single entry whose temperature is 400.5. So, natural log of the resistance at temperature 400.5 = 4.52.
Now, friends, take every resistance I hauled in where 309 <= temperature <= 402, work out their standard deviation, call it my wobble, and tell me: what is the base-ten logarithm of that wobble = 0.97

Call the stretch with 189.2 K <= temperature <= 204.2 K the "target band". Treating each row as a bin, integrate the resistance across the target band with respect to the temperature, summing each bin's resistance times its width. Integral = 1442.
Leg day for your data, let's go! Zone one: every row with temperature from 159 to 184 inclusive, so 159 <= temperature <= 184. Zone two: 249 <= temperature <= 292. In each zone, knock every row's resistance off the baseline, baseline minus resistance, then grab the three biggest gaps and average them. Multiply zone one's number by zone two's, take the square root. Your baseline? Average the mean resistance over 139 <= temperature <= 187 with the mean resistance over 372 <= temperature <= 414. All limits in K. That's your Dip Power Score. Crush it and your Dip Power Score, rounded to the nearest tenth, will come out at 2.9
